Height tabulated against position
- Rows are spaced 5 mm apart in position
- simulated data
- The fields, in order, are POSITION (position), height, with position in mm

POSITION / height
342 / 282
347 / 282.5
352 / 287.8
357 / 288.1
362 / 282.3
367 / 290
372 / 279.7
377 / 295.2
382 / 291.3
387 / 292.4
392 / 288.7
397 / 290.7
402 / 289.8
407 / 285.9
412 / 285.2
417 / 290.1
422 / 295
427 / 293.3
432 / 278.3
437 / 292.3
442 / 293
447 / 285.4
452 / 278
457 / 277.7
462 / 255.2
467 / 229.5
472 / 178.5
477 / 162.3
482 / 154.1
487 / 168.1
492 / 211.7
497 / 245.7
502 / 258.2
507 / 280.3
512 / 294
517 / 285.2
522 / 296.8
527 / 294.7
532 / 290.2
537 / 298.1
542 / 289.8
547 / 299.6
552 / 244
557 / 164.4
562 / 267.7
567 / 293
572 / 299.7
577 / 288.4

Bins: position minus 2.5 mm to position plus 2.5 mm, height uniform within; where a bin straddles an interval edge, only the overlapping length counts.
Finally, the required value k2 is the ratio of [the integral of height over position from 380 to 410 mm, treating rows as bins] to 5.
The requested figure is 1738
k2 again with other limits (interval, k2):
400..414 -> 803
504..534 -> 1738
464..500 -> 1401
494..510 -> 835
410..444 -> 1969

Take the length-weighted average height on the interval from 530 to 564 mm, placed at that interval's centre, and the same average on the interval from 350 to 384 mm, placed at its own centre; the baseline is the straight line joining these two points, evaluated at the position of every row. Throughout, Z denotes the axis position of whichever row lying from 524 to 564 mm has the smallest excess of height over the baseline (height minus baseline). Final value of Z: 557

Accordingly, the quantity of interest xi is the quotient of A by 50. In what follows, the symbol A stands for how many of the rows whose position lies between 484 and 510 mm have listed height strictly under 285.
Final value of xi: 0.10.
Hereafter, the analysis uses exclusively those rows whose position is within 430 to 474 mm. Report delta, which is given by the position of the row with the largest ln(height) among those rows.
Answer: 442 mm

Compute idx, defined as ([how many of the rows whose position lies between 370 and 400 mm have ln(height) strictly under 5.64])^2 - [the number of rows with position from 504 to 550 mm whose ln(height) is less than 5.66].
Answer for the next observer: -1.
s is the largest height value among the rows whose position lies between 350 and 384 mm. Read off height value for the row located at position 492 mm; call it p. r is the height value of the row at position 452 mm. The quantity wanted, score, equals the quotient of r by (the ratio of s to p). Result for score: 199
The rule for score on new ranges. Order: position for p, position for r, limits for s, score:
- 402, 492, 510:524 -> 207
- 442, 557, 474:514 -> 164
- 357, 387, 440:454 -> 288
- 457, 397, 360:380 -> 273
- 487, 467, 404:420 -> 133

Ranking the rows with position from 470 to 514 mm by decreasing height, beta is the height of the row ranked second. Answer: 280.3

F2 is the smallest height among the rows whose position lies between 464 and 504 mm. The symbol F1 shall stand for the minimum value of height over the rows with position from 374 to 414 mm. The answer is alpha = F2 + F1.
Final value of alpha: 439.3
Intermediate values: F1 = 285.2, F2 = 154.1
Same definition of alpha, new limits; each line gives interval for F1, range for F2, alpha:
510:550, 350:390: 564.9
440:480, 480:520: 316.4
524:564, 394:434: 442.7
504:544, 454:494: 434.4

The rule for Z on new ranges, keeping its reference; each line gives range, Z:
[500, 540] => 502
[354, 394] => 372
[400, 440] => 432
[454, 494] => 482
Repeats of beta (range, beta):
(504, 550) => 298.1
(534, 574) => 299.6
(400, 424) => 290.1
